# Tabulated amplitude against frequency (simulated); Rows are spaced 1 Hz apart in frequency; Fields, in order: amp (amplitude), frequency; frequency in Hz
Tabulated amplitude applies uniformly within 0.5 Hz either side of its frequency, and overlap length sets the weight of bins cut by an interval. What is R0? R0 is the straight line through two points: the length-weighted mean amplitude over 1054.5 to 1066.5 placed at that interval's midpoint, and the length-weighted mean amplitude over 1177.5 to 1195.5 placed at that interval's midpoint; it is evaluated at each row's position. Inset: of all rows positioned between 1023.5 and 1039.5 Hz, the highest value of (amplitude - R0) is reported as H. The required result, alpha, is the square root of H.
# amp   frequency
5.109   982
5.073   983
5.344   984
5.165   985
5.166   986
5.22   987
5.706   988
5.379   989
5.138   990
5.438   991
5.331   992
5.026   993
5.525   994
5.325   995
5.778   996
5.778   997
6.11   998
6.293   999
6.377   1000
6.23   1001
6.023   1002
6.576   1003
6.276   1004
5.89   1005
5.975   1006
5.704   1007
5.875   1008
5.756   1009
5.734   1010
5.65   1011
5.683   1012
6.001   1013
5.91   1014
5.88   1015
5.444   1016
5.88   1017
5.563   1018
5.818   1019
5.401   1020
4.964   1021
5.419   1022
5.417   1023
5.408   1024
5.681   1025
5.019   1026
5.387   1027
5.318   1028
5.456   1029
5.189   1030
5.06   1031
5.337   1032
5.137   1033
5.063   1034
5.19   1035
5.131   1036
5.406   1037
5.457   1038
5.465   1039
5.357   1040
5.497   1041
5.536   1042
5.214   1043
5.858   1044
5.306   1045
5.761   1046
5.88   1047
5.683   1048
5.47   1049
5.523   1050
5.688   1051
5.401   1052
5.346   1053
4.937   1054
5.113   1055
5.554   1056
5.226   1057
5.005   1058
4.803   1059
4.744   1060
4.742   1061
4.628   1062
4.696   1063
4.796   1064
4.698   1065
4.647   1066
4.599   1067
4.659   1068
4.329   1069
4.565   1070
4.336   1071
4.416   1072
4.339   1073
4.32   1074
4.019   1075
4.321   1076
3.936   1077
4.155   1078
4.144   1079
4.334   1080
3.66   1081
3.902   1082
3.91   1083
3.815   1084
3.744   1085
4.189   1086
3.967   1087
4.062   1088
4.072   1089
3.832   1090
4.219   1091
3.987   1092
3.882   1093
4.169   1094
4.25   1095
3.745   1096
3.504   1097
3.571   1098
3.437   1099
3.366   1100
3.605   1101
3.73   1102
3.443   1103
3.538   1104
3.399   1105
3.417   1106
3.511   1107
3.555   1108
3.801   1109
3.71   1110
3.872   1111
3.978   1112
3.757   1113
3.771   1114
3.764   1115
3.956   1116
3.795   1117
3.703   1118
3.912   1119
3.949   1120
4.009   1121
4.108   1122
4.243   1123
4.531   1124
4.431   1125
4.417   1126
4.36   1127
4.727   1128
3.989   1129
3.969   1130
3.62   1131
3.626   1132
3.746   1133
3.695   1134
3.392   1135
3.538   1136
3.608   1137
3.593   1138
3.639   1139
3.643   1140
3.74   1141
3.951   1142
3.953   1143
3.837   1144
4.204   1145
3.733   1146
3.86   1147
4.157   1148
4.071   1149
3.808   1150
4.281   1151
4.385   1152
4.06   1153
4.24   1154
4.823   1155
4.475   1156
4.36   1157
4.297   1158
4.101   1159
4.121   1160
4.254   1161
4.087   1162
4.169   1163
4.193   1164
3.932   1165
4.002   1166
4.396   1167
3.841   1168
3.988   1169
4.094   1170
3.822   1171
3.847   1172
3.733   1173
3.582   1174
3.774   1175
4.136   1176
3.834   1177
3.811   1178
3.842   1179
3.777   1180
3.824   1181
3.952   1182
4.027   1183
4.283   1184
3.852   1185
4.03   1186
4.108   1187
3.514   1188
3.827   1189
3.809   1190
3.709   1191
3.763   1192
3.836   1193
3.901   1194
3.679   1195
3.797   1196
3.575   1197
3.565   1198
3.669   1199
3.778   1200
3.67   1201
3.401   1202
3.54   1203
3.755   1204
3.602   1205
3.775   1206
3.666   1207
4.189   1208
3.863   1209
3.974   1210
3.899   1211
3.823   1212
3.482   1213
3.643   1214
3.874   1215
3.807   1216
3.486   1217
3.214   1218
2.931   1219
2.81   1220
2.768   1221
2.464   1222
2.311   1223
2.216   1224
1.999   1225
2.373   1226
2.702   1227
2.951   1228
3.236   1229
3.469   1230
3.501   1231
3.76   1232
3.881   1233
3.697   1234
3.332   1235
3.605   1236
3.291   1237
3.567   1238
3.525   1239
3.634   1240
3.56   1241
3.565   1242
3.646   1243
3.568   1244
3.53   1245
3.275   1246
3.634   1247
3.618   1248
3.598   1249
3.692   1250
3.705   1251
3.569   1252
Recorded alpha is 0.71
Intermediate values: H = 0.50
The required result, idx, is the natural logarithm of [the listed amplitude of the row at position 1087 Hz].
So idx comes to 1.38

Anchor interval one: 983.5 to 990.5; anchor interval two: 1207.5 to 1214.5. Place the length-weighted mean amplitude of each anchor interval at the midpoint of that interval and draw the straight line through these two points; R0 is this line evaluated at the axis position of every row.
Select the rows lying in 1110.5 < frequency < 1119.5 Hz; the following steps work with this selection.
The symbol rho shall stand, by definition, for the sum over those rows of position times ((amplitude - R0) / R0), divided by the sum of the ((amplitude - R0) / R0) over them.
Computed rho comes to 1115.0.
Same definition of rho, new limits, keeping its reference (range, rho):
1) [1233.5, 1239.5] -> 1236.6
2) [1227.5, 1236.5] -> 1229.8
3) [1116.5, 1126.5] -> 1119.0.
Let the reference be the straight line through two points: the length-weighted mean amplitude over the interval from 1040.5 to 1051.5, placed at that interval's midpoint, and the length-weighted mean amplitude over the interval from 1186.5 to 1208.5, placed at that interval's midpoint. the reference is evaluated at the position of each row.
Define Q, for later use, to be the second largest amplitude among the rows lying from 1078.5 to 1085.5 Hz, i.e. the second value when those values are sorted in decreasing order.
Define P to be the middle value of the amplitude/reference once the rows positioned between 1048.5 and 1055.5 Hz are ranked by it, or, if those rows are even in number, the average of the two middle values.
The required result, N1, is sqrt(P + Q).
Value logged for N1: 2.26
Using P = 0.980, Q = 4.144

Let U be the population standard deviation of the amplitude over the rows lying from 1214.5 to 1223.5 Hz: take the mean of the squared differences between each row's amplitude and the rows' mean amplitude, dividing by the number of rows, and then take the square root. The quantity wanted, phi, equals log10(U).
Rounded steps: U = 0.53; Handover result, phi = -0.28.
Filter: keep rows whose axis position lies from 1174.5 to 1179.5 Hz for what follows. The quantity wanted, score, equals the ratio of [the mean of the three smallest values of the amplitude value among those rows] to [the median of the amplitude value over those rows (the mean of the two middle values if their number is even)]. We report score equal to 0.993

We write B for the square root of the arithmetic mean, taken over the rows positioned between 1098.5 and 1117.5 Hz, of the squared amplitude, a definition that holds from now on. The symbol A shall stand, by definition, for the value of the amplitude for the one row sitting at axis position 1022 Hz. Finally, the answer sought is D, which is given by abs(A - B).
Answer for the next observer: 1.8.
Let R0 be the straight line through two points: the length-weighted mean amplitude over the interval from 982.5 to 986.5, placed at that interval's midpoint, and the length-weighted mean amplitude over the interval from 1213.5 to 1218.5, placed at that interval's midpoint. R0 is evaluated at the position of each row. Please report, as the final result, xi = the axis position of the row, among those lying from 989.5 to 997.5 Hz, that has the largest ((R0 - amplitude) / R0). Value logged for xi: 993 Hz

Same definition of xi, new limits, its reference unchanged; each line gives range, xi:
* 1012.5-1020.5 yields 1020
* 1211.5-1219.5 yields 1219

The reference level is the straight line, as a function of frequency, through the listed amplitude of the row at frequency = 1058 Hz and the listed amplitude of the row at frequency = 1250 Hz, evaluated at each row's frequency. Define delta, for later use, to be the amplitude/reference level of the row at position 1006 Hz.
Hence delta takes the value 1.11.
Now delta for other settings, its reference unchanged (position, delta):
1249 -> 0.97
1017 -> 1.11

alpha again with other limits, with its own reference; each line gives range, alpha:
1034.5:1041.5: 0.67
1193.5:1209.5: 0.71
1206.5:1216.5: 0.71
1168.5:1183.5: 0.43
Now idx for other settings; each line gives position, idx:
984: 1.68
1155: 1.57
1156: 1.50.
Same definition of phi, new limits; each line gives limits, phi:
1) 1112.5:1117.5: -1.13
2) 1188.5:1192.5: -1.34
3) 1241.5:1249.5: -0.95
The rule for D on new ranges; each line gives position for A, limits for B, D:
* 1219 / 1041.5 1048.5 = 2.7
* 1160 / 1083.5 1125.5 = 0.3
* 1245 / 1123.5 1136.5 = 0.5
